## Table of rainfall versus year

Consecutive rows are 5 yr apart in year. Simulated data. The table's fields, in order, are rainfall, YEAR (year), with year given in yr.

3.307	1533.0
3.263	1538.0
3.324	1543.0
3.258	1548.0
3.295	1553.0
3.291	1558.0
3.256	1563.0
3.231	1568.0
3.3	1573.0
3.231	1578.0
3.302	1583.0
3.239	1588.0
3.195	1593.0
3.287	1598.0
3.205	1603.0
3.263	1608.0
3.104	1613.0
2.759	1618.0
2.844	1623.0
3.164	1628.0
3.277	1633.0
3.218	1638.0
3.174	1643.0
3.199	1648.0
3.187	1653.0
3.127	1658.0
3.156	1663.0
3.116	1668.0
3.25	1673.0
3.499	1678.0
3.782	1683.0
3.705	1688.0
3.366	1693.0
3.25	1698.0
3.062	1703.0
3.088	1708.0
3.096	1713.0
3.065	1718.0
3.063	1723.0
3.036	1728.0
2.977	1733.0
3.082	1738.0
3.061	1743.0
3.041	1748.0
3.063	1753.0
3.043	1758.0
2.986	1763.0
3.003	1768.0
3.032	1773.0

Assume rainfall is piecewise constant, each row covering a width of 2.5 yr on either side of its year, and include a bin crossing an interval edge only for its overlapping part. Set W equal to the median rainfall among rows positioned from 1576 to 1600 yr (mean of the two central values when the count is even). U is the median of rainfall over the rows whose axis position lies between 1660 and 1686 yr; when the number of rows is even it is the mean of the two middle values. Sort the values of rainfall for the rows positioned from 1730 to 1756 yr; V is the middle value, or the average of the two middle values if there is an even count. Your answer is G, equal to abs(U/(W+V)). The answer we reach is 0.52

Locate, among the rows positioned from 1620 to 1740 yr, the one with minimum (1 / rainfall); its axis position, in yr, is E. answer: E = 1683.0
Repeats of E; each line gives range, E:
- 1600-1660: 1633.0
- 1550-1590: 1583.0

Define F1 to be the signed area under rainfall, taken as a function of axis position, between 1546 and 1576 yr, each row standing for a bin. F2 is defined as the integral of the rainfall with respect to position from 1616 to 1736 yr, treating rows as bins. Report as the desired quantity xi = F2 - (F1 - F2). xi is 667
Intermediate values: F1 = 98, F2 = 382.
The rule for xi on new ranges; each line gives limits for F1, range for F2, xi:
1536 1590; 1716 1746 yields 6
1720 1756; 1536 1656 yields 659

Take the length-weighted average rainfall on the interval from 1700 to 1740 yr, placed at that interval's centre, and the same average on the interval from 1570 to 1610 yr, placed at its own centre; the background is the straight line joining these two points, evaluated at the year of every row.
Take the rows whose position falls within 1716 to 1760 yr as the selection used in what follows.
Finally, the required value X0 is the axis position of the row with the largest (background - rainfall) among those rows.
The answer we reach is 1733.0 yr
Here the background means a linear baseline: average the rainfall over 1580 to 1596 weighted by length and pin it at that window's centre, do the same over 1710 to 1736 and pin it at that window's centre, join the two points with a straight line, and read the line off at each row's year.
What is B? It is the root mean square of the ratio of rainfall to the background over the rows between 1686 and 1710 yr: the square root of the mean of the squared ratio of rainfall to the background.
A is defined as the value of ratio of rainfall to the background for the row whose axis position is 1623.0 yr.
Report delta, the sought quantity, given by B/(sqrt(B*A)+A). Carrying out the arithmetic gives 0.573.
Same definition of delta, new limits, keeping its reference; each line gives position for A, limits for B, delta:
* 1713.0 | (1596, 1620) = 0.486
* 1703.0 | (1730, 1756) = 0.505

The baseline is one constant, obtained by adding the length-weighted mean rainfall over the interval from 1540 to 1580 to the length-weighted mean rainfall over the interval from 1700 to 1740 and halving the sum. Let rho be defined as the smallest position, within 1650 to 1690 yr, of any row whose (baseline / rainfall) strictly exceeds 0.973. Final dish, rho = 1653.0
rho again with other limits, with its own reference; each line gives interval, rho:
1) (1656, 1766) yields 1658.0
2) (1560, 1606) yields 1568.0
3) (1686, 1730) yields 1698.0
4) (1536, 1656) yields 1568.0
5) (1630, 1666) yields 1638.0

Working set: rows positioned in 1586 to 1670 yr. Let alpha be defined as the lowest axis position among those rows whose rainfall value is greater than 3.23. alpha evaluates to 1588.0 yr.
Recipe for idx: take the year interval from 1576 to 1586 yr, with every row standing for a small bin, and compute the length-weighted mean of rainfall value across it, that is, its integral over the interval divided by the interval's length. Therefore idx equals 3.3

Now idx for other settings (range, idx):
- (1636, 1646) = 3.2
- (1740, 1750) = 3.1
